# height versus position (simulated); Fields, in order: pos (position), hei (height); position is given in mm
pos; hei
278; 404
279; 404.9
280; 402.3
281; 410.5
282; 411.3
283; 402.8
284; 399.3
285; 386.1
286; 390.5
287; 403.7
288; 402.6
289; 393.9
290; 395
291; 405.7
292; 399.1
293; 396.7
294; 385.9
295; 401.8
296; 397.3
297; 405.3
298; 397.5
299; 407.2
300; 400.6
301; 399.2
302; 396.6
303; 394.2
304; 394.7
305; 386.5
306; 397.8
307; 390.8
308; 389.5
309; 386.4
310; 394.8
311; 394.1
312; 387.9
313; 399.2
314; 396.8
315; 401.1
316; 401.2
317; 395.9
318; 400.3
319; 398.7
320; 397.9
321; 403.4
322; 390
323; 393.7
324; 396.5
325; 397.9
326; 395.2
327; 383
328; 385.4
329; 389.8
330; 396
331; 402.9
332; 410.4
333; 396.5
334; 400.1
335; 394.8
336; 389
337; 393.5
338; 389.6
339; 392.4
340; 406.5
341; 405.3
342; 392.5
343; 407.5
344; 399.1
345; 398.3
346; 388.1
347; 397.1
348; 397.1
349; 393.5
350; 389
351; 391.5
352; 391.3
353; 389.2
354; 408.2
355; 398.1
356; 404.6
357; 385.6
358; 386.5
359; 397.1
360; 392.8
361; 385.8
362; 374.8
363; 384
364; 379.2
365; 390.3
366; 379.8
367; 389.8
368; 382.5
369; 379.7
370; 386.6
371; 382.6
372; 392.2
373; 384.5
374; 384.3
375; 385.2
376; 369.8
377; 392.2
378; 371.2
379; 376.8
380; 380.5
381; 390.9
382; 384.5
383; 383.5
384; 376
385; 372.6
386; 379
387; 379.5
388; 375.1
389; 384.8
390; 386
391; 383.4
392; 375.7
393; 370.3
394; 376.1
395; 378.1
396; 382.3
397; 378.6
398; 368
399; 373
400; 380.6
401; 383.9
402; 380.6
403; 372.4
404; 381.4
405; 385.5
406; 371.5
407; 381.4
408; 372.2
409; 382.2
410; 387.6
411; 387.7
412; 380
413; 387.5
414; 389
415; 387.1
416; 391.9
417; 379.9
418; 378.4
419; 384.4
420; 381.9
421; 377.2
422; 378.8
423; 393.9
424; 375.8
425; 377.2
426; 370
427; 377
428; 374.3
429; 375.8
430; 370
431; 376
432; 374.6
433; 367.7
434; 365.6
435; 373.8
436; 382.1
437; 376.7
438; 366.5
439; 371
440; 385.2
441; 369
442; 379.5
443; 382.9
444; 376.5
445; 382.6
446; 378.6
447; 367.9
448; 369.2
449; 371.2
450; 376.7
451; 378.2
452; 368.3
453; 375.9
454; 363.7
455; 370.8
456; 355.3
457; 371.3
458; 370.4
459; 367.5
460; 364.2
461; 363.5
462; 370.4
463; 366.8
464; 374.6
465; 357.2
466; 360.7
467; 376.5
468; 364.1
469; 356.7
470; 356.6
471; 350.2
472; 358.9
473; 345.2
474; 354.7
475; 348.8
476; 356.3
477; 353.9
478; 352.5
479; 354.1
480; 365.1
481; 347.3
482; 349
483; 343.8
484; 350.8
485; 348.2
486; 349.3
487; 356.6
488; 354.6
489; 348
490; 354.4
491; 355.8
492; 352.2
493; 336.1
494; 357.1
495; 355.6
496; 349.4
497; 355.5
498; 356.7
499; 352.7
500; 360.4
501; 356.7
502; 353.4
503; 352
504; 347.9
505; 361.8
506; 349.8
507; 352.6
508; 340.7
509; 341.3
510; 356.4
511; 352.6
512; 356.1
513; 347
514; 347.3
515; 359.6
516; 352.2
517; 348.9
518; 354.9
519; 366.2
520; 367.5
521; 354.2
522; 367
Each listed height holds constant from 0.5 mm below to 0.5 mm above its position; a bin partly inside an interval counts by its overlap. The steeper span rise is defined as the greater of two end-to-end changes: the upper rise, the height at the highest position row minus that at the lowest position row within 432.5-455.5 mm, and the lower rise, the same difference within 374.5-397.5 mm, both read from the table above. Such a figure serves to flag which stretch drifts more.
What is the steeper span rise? 3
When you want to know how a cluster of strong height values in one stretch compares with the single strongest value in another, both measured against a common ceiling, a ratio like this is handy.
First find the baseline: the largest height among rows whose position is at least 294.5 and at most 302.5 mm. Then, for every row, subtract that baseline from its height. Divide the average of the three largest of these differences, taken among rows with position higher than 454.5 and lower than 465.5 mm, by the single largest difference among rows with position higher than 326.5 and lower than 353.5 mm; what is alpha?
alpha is -11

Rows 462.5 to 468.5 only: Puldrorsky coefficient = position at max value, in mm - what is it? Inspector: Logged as 467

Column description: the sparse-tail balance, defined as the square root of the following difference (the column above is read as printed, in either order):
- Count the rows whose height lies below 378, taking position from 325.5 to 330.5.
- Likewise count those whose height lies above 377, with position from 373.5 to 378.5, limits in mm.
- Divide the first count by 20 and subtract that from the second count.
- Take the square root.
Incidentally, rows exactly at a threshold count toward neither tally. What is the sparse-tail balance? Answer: 1.7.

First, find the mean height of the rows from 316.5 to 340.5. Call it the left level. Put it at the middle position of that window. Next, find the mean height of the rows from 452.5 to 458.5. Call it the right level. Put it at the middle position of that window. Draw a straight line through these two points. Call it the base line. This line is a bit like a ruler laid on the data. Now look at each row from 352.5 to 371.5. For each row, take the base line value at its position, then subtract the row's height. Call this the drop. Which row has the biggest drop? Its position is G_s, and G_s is 362 mm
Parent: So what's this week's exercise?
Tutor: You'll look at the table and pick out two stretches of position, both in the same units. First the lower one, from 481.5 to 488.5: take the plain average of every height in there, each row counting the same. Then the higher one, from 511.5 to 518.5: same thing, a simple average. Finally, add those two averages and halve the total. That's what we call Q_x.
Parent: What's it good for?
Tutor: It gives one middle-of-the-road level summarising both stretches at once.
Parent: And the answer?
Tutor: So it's 351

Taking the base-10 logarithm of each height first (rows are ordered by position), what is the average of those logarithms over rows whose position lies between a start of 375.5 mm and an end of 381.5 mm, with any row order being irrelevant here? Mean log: 2.58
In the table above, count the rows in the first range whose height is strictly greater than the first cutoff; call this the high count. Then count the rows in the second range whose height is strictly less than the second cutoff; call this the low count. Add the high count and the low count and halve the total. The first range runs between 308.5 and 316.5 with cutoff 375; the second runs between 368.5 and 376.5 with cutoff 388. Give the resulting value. 7.5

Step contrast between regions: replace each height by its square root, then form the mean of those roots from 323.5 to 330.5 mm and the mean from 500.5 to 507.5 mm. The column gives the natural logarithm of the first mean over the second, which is 0.05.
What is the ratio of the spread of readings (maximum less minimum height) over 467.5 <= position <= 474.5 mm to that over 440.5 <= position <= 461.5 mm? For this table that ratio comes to 0.68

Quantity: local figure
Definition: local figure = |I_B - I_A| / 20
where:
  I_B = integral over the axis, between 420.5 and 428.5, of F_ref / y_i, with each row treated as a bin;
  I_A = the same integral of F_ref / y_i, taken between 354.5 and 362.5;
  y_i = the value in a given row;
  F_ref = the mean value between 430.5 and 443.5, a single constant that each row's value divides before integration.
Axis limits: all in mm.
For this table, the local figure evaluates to 0.013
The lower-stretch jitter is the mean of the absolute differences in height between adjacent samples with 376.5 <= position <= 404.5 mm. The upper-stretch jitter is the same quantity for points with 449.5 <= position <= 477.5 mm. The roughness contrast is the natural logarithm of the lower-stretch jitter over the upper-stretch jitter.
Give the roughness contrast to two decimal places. -0.26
